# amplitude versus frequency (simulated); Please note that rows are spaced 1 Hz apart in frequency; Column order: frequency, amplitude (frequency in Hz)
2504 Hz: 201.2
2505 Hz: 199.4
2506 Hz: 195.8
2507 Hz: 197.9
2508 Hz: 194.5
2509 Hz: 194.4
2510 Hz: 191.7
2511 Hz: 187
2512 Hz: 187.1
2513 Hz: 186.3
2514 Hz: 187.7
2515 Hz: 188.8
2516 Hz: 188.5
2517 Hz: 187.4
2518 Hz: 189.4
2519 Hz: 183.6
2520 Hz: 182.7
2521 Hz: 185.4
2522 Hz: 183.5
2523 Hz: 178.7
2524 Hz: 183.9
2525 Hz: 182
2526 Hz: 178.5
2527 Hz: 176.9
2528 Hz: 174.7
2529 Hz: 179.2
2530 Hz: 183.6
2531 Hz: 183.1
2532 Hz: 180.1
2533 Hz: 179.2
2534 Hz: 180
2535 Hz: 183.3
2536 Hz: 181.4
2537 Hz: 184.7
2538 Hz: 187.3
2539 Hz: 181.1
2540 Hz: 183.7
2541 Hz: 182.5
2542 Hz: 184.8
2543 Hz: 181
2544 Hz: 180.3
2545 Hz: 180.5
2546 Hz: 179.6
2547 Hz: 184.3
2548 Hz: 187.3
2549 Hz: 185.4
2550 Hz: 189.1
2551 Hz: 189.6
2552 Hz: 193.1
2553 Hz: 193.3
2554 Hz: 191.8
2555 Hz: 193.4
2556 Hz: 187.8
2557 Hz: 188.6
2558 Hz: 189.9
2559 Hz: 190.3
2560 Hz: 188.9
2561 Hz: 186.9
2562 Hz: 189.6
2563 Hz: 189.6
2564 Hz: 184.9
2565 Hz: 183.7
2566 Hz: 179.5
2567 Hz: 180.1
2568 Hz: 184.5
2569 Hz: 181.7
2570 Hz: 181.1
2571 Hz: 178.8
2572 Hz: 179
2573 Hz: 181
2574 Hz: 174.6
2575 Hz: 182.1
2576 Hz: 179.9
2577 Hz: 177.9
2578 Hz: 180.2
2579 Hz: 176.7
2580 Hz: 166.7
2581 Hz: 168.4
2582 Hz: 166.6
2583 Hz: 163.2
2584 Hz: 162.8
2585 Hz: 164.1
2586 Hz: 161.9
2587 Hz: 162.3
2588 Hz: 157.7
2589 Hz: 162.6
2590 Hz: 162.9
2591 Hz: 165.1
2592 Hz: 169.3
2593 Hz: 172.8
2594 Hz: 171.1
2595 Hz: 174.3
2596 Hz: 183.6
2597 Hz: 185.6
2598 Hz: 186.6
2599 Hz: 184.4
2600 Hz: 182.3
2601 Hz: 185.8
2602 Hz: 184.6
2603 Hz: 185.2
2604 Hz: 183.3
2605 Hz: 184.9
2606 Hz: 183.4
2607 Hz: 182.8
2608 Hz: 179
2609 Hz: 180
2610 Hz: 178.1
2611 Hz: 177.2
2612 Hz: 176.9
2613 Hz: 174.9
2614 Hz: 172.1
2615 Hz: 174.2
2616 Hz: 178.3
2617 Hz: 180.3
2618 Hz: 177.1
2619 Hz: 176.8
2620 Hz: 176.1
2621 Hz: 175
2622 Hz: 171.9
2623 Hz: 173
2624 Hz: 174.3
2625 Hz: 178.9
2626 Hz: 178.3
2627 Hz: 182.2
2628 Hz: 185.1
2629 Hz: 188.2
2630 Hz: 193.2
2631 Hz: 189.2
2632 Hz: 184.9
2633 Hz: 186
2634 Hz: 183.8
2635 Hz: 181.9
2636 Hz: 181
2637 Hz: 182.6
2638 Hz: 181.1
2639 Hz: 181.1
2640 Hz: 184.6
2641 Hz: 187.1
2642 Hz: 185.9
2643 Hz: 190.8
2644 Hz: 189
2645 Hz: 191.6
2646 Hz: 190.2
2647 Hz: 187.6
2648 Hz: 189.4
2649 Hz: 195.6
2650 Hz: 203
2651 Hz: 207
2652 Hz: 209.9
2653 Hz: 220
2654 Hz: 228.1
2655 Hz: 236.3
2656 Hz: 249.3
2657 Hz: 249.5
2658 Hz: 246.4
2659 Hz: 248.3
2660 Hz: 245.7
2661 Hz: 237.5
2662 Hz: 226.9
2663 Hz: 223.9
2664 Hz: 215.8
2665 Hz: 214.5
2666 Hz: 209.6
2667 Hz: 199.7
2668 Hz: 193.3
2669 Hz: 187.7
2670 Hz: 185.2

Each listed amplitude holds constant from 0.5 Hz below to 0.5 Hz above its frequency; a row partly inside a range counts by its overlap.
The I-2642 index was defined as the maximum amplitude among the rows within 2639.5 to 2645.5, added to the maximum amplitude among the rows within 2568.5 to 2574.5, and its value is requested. 373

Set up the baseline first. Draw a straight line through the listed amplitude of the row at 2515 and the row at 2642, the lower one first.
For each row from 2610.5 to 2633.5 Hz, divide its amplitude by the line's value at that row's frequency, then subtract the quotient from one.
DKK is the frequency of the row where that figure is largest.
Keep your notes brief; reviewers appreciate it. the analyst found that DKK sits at 2622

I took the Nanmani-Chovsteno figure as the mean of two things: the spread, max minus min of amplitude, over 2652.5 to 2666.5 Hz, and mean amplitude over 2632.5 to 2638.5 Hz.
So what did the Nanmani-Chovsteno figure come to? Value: 111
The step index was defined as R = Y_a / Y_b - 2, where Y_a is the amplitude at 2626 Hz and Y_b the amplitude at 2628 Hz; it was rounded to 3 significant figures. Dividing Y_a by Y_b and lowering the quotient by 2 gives -1.04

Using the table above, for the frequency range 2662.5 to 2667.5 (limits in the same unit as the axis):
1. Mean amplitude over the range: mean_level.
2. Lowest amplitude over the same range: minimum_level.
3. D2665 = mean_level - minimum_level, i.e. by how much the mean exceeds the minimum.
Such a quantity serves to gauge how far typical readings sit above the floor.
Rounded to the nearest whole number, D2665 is 13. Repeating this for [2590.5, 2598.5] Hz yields 11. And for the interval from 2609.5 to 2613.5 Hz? 2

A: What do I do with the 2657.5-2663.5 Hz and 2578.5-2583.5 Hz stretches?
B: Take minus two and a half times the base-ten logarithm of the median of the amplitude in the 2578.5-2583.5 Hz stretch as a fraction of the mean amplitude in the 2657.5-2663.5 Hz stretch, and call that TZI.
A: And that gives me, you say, 0.39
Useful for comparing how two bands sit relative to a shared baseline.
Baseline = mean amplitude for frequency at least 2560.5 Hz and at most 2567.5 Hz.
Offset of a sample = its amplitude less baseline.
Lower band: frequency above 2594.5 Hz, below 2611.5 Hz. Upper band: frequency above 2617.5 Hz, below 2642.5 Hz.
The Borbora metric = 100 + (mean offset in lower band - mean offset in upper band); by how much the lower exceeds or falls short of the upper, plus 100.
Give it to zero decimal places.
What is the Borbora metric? 101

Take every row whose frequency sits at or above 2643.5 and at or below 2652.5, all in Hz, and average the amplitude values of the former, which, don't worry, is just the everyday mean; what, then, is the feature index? 196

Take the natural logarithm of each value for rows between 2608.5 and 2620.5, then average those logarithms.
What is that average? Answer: 5.18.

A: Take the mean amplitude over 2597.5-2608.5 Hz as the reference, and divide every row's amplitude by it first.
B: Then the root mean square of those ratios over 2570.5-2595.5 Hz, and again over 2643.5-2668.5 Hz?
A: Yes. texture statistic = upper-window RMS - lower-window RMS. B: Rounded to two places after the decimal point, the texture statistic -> 0.25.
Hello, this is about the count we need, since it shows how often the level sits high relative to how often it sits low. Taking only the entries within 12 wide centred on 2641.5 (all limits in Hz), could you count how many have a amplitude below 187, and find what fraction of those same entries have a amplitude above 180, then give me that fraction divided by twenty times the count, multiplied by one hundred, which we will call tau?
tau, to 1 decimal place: 0.8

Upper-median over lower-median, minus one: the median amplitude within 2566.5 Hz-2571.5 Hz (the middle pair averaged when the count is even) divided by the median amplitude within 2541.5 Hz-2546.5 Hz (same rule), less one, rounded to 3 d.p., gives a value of 0.003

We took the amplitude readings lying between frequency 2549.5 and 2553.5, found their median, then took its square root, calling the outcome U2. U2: 13.83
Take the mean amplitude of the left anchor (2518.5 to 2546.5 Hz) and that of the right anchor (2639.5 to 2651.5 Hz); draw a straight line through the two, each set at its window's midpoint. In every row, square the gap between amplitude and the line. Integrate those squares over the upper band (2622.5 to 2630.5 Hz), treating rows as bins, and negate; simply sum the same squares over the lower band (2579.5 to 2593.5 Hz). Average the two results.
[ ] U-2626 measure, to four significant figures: 2958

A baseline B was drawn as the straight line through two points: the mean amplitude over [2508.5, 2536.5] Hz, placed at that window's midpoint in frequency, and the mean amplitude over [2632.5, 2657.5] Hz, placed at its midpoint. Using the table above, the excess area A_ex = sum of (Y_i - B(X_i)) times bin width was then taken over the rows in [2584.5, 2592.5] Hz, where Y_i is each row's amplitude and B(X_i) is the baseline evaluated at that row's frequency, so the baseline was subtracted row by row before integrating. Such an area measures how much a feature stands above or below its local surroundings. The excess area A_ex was -230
